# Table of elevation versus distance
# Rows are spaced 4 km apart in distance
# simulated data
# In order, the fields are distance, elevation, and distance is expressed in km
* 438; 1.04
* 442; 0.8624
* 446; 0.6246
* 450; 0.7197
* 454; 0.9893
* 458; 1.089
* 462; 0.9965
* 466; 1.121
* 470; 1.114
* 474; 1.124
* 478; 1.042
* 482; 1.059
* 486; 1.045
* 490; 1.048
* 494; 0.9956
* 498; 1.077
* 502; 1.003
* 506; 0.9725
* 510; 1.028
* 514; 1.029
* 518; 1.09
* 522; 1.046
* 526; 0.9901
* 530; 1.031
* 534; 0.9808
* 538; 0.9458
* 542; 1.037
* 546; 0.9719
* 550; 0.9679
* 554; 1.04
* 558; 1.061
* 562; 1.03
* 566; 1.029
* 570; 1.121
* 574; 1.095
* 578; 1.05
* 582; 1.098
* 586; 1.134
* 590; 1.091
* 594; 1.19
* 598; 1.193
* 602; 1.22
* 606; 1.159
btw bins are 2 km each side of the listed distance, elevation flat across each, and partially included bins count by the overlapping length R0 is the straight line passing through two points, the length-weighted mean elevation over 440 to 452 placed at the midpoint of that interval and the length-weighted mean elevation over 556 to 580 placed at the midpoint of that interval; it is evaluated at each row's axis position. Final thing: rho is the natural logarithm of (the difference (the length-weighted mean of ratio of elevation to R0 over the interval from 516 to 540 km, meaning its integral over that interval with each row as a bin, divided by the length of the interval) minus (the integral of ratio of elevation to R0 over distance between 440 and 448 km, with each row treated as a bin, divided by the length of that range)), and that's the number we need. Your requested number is -3.2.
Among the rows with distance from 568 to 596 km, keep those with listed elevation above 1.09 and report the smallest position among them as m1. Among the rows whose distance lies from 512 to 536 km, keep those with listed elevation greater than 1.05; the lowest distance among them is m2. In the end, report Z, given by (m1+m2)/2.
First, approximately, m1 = 570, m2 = 518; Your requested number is 544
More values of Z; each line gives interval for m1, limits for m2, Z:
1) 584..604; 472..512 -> 530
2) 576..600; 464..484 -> 524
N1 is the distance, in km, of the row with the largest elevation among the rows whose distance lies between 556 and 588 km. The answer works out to 586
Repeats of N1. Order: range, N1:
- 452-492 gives 474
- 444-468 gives 466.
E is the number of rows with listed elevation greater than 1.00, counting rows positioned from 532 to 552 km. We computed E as 1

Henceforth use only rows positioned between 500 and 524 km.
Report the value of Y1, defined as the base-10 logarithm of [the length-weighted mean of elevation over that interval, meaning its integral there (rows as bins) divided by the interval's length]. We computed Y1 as 0.012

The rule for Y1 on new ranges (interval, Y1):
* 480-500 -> 0.019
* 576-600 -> 0.052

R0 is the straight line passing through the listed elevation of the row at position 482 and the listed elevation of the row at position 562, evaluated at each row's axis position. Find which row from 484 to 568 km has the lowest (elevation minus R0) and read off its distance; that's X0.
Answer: 538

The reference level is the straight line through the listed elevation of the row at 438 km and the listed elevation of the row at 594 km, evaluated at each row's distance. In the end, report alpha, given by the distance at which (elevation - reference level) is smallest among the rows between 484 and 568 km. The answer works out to 538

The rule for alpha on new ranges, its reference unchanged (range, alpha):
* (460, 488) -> 462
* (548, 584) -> 550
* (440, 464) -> 446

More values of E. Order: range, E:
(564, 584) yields 5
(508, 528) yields 4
